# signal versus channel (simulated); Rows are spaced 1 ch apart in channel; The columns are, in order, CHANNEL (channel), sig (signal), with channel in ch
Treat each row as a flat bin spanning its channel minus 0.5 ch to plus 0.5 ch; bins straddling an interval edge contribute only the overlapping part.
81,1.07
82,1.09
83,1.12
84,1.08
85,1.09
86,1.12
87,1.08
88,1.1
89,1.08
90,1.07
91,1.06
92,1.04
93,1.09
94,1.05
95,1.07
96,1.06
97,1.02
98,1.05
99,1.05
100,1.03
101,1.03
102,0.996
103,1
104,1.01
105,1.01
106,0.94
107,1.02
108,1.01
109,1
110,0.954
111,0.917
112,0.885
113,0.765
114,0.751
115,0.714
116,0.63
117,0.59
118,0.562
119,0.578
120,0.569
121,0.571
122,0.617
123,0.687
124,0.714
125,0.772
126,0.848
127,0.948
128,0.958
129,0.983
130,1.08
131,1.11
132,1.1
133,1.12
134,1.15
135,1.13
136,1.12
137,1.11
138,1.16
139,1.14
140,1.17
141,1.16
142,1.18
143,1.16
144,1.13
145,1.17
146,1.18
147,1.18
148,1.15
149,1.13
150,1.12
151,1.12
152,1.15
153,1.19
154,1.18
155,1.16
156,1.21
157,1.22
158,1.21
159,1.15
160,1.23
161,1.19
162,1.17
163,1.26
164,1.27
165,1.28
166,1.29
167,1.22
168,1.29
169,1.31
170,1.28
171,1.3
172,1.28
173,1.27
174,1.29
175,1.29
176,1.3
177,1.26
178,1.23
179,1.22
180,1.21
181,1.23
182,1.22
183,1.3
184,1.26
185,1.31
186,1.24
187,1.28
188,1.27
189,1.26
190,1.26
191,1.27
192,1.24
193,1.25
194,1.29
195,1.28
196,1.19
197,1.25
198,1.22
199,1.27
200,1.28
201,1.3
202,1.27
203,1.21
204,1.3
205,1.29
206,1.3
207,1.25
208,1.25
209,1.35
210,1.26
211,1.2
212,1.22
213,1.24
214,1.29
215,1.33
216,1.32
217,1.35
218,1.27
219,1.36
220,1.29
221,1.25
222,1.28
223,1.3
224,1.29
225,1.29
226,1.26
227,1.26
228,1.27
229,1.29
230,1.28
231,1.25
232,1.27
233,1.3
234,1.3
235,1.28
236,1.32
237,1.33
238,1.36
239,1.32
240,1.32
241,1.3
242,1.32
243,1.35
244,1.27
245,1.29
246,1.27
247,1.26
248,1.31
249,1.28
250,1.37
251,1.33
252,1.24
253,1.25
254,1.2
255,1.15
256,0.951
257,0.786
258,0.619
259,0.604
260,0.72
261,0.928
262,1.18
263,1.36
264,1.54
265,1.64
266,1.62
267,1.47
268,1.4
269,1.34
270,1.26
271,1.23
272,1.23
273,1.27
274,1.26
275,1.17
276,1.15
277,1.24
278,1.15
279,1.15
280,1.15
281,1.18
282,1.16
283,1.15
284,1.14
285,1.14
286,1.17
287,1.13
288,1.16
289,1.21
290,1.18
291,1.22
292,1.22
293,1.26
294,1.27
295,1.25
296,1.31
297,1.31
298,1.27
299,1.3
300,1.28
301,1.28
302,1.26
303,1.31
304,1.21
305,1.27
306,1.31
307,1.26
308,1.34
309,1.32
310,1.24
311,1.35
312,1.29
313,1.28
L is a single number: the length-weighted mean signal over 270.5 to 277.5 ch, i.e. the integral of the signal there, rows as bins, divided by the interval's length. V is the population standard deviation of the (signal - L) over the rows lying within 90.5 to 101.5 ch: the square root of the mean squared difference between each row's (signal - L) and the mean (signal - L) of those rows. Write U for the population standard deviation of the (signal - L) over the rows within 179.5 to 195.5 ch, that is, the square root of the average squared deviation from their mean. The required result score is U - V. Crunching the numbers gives 0.01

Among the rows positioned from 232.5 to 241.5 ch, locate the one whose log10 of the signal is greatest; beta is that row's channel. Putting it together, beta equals 238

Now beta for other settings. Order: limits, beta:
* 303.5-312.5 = 311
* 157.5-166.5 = 166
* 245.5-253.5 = 250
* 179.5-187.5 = 185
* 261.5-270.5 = 265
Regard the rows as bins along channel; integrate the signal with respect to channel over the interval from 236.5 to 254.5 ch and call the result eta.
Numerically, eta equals 23.4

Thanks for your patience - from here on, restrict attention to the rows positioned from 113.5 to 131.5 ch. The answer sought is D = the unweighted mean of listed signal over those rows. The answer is 0.76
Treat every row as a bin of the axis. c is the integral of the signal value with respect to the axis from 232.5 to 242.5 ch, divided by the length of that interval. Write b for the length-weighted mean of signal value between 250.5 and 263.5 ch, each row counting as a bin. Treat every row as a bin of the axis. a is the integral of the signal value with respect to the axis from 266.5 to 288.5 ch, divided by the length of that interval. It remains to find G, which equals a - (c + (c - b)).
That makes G -0.39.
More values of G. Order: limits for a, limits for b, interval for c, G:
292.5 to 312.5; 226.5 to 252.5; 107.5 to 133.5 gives 0.93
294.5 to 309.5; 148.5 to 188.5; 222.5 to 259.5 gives 0.06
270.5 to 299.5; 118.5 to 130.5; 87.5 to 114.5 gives -0.02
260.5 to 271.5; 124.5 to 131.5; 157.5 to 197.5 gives -0.19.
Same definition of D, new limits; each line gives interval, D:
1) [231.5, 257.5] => 1.26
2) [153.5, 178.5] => 1.25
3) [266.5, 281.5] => 1.24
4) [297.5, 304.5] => 1.27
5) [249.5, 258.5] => 1.10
